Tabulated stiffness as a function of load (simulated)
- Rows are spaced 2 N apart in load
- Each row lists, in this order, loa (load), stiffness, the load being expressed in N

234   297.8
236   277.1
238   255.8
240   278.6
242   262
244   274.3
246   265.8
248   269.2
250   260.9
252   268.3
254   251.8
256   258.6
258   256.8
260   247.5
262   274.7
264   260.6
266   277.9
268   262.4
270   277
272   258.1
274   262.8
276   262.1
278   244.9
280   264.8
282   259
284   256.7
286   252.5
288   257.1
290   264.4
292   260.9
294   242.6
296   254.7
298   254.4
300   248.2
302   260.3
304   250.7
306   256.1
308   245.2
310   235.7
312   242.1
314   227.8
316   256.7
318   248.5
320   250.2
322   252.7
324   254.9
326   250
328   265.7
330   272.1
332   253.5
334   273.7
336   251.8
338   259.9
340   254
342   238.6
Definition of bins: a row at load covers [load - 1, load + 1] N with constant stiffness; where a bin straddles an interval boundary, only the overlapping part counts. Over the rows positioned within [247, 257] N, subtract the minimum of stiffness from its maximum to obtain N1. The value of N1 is 17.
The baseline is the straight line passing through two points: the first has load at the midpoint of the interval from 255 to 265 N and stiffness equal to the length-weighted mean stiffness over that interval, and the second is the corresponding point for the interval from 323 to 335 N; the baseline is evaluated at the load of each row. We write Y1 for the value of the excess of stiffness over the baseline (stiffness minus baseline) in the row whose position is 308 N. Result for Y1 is -16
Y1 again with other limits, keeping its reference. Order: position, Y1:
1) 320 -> -11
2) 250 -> 2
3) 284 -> -4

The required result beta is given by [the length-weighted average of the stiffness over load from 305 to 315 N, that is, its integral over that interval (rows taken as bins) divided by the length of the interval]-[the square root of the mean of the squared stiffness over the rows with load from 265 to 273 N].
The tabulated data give -28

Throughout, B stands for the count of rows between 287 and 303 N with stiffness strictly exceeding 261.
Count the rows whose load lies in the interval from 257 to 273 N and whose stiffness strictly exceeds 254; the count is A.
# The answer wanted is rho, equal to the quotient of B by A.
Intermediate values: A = 7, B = 1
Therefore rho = 0.1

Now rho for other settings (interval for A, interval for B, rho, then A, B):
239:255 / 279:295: 0.3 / 7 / 2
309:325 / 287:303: 0.5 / 2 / 1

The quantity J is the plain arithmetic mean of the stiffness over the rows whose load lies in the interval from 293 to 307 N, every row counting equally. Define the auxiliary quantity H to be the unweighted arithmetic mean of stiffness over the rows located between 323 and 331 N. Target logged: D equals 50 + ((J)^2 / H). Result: 294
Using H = 261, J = 252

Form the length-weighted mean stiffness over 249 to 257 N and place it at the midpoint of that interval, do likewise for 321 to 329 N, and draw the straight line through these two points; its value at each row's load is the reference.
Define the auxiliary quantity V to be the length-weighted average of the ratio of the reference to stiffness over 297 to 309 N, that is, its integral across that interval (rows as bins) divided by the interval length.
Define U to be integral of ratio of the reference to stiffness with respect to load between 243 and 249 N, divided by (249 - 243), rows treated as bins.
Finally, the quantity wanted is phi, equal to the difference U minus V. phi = -0.054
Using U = 0.97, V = 1.02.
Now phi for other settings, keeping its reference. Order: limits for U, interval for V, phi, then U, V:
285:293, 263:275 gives 0.024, 1.00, 0.97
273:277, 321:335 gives 0.002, 0.99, 0.98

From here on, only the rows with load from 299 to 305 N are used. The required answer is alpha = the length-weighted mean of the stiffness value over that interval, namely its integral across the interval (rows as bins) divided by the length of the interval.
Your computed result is 253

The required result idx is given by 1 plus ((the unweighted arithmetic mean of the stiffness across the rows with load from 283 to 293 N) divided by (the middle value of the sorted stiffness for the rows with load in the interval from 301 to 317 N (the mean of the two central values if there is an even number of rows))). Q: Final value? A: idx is 2.04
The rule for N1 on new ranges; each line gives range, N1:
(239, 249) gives 17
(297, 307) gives 12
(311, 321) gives 29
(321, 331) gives 22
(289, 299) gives 22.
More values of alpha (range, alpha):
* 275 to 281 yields 257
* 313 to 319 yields 244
